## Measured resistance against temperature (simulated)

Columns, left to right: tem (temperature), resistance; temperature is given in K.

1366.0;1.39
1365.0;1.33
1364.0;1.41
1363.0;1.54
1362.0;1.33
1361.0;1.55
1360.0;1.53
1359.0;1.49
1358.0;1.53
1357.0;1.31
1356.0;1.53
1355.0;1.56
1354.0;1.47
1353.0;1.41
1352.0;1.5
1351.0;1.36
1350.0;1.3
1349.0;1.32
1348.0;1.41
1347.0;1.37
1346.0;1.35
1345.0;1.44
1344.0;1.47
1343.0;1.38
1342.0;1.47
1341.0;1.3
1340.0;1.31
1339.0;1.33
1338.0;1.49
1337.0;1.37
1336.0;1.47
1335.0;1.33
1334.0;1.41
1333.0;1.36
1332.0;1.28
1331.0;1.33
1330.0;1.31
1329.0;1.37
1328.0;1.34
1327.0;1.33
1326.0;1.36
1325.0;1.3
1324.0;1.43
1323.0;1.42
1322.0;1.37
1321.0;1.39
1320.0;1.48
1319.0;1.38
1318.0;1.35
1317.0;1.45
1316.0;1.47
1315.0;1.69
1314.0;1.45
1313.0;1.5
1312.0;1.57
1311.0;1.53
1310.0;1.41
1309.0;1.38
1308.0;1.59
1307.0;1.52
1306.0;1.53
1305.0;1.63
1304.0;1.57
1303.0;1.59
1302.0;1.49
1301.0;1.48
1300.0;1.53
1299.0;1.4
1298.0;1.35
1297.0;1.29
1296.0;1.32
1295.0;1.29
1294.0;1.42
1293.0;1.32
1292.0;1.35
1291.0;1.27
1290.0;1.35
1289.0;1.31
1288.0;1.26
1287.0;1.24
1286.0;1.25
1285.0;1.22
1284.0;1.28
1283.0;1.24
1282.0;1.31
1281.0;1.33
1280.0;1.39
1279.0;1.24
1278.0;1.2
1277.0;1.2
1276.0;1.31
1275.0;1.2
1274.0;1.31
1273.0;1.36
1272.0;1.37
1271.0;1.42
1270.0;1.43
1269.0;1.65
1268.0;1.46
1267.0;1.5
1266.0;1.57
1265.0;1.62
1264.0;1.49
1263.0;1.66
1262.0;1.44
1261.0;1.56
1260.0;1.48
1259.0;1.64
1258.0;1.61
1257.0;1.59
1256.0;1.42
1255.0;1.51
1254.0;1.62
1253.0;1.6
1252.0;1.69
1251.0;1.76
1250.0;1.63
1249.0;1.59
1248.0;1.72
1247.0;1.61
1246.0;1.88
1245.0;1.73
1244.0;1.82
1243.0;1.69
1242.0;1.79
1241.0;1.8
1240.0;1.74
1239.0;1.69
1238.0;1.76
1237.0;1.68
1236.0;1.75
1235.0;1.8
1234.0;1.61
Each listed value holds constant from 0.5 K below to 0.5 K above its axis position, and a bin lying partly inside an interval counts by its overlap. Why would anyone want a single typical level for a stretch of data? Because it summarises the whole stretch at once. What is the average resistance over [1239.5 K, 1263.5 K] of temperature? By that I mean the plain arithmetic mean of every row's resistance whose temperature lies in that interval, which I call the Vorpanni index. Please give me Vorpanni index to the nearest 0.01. 1.65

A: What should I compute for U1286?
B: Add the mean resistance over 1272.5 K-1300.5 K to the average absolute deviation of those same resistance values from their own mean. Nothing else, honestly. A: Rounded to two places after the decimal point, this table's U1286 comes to 1.36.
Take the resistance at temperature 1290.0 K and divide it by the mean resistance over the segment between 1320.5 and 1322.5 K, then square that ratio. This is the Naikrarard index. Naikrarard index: 0.957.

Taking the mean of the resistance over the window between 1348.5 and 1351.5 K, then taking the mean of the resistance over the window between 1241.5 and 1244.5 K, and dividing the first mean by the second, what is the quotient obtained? 0.8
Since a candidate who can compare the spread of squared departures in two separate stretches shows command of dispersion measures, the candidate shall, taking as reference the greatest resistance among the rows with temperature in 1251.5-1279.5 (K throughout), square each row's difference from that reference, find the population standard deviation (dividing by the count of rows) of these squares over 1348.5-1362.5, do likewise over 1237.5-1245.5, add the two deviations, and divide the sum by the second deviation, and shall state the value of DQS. 10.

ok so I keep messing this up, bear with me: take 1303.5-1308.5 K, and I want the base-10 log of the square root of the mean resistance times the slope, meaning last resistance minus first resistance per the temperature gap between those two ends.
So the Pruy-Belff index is -1.05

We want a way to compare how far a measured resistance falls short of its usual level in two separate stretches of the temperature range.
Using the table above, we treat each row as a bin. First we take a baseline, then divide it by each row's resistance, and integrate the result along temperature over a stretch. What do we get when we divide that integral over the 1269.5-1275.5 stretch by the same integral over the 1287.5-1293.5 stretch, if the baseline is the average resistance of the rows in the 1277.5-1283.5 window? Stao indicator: 0.97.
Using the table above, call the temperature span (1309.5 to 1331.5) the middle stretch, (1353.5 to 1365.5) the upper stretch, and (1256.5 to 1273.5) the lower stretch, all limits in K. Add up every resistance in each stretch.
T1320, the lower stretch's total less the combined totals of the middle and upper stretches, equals -23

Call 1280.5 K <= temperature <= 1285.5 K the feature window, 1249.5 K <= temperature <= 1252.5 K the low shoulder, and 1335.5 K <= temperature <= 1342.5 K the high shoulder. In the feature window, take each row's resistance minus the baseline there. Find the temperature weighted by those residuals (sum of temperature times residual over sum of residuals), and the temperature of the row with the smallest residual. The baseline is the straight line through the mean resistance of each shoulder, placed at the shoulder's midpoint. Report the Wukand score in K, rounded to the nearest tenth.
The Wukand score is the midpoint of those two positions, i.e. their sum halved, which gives 1284.1 K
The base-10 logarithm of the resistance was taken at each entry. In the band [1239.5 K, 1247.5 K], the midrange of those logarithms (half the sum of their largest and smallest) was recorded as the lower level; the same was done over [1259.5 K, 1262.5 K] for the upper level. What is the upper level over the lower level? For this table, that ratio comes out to 0.73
